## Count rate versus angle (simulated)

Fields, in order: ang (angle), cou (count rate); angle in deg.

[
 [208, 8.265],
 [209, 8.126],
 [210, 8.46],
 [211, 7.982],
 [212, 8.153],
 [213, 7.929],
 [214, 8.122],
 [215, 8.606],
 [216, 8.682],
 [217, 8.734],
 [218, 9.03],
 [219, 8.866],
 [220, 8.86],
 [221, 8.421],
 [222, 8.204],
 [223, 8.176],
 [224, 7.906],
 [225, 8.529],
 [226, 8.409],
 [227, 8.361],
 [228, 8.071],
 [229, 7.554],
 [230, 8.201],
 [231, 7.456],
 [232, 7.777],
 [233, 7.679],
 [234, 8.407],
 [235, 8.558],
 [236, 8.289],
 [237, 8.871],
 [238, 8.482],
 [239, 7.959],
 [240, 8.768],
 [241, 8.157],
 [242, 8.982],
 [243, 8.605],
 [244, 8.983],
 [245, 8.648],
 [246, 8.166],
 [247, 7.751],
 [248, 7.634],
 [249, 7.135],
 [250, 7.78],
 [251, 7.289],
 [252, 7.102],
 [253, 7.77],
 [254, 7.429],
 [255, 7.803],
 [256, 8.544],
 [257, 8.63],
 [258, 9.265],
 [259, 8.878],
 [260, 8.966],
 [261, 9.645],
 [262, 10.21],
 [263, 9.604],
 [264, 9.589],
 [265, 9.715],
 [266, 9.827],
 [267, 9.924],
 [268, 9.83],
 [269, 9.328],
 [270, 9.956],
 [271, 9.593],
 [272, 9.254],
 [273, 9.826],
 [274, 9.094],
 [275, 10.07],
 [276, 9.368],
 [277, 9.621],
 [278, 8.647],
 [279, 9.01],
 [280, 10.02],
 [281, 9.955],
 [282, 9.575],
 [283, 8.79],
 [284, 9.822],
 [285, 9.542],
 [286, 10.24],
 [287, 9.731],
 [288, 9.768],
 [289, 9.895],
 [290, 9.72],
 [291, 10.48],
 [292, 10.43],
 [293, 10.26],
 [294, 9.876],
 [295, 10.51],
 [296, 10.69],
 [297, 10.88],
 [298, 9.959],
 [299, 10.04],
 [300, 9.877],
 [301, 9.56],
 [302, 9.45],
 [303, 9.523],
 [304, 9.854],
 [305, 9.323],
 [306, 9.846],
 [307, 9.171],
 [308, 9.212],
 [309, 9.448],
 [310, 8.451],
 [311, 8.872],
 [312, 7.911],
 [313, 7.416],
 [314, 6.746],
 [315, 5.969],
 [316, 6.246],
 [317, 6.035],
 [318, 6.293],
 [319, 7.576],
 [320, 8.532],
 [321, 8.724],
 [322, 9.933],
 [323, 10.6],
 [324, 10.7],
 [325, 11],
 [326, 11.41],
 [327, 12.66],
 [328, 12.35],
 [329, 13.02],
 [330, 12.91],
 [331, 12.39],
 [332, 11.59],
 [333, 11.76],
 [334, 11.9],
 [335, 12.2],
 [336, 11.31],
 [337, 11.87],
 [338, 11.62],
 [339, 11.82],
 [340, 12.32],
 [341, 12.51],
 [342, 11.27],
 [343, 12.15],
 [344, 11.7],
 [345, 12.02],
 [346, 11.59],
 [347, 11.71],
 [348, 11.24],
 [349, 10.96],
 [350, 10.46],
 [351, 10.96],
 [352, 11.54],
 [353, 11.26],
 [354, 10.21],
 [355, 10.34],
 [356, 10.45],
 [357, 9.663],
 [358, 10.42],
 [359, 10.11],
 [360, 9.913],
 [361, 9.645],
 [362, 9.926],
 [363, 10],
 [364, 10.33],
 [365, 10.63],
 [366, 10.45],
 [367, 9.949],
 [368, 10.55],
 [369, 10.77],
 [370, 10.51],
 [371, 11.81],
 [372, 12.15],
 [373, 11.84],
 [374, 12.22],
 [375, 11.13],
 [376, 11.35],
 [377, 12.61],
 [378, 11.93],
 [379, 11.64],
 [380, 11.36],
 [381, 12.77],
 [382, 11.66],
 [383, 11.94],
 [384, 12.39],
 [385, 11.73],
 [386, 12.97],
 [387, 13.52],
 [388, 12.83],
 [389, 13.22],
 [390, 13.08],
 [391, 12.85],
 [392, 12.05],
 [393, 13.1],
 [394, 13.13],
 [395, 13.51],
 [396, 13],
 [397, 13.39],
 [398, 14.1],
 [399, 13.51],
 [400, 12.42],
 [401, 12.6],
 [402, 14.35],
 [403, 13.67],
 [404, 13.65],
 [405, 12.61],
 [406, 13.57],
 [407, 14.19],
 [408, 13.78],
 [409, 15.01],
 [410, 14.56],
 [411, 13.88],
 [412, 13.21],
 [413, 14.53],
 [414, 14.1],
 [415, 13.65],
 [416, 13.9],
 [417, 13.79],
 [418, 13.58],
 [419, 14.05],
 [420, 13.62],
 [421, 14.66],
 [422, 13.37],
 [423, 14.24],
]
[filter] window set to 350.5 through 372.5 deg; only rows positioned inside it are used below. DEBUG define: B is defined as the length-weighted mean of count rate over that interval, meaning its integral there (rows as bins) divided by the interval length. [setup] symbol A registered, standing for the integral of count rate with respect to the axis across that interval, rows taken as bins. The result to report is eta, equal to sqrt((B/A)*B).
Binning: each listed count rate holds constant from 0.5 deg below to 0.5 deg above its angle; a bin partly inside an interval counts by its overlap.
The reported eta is 0.69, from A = 232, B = 10.5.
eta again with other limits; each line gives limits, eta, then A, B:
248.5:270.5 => 0.63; 194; 8.8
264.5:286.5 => 0.66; 211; 9.6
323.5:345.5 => 0.74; 262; 11.9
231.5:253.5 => 0.61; 179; 8.1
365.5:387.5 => 0.73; 257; 11.7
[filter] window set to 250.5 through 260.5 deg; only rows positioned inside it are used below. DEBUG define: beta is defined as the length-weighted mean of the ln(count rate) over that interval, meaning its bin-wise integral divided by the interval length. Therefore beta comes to 2.10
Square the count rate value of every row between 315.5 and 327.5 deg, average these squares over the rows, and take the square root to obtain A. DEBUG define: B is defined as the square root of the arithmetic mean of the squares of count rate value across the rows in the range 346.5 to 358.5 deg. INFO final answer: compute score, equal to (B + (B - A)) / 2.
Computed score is 6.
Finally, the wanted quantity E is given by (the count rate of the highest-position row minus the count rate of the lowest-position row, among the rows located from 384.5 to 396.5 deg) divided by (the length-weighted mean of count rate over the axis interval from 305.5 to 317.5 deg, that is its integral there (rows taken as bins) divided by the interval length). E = 0.16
